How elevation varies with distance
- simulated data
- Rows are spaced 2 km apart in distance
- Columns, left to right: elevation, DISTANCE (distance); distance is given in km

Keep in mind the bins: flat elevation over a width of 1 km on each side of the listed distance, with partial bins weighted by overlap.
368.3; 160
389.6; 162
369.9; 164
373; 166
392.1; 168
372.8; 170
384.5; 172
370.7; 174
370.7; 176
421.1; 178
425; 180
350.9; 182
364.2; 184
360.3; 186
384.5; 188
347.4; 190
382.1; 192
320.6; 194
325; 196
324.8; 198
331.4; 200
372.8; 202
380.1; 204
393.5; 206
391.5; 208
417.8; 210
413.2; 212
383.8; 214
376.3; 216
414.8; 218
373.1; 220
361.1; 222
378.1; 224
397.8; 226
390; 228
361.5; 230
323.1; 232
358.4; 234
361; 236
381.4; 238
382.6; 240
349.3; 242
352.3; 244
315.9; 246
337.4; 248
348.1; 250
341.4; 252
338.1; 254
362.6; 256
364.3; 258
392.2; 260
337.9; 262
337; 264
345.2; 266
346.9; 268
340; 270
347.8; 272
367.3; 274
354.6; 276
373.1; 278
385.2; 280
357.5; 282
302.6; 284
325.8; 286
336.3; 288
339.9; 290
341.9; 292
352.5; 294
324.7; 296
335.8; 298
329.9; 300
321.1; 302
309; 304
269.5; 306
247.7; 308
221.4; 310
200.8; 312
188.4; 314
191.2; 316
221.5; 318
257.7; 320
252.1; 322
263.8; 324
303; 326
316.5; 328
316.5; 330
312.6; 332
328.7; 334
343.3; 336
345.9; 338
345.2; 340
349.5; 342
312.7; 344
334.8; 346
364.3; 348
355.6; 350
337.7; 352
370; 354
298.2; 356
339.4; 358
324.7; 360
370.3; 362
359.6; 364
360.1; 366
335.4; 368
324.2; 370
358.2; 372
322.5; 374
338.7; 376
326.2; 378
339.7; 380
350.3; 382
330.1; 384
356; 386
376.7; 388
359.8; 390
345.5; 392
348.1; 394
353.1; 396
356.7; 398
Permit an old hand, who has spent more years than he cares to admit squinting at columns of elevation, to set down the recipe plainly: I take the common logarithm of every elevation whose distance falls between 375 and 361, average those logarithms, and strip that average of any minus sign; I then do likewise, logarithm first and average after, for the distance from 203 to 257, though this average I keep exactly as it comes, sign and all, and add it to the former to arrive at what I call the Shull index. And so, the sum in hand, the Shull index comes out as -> 5.11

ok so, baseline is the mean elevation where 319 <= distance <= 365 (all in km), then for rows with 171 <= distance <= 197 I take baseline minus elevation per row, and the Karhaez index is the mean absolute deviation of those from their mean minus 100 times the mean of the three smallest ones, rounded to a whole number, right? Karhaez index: 8425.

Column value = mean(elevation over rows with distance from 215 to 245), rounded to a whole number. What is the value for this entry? 371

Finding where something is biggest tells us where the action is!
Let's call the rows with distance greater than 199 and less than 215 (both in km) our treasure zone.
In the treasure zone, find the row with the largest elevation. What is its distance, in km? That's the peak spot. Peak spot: 210 km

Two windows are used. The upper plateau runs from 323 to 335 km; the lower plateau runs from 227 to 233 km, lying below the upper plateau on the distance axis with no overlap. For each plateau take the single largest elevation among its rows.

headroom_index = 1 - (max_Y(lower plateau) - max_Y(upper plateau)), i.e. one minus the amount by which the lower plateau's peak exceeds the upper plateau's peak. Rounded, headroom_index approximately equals -60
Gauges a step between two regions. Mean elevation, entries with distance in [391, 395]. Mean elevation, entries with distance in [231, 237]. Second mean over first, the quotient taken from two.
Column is 1.00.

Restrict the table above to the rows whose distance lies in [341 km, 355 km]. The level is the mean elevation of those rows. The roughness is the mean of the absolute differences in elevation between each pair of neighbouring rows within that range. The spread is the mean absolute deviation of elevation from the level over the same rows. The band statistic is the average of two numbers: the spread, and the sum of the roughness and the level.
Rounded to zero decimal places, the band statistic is 193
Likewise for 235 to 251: 194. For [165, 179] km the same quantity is 208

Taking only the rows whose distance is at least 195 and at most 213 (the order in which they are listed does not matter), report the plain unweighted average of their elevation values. 372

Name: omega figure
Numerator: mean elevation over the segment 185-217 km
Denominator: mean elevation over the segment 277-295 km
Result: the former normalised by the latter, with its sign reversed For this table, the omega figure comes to -1.07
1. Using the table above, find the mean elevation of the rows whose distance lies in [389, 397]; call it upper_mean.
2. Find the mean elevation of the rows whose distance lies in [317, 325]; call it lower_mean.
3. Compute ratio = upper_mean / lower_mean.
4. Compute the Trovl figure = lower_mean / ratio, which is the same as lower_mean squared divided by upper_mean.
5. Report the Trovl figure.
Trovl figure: 176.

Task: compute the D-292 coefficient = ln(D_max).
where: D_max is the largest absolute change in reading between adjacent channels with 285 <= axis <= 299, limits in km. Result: 3.3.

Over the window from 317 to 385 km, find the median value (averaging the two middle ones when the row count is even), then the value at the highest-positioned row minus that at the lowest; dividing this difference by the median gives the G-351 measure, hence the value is 0.32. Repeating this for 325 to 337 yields 0.13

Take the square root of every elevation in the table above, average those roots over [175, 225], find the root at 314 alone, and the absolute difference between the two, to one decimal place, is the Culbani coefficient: 5.6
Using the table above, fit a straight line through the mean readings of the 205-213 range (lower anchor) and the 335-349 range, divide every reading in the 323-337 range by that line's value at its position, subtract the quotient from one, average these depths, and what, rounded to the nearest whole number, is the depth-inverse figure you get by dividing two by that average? 20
